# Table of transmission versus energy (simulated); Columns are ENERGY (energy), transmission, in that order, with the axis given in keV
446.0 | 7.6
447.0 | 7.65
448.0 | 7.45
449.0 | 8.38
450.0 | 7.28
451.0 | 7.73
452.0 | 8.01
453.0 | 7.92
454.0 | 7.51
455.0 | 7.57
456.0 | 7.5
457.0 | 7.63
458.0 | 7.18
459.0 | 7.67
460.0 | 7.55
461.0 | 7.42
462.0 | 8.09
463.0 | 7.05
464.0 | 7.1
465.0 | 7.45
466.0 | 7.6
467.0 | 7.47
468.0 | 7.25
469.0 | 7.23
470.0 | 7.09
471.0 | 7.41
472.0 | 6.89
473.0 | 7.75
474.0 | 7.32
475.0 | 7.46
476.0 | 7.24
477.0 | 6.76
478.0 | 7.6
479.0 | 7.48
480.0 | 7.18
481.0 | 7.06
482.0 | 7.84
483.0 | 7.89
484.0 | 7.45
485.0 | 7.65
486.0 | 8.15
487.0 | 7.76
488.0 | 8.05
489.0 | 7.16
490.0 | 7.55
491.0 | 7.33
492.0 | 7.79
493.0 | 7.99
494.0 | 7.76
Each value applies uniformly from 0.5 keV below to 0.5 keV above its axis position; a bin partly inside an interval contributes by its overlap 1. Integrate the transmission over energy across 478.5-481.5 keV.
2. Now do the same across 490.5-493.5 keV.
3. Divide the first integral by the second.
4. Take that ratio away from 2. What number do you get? 1.060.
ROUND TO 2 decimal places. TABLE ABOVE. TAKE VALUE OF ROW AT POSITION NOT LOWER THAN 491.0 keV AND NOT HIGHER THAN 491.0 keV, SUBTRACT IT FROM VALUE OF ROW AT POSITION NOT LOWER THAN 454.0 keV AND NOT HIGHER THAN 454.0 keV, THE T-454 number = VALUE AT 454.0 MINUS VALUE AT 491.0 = 0.18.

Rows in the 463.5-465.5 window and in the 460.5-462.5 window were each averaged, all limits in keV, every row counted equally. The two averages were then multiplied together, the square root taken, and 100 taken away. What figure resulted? -92.5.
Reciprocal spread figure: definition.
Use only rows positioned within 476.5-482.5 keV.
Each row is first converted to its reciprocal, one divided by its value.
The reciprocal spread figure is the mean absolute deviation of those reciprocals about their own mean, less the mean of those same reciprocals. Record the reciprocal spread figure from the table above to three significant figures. -0.131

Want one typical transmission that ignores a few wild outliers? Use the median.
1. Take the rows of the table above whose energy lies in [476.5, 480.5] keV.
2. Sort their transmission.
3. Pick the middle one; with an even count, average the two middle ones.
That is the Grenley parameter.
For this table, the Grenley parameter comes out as 7.33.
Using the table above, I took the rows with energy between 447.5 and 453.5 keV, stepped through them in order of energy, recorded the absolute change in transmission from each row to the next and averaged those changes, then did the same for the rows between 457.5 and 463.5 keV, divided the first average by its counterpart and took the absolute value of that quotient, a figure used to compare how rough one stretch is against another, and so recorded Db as 1.2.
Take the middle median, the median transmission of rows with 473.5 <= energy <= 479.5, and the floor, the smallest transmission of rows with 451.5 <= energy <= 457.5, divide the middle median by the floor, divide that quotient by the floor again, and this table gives 0.131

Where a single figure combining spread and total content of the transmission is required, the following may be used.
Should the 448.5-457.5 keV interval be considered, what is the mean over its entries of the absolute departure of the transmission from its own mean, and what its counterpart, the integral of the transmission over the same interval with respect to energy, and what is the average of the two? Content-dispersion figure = 34.9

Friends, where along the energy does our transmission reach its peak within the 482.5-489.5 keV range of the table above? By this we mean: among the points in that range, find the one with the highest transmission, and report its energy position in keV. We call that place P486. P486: 486.0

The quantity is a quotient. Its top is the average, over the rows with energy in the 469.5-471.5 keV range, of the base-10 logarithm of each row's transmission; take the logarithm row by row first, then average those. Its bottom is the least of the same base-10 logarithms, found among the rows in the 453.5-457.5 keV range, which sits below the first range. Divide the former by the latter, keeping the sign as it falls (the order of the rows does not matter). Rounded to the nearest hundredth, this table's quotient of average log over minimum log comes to 0.98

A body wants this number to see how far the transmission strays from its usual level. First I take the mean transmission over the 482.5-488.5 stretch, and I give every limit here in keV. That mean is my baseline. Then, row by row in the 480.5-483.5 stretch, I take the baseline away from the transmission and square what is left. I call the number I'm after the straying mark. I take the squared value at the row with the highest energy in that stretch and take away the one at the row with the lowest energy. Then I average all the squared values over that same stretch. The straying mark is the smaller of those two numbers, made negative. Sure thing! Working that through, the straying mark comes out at 0.58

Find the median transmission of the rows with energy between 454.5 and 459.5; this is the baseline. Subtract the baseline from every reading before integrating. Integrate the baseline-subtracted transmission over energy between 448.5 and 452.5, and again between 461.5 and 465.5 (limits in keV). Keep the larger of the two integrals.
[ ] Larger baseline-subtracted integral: 1.1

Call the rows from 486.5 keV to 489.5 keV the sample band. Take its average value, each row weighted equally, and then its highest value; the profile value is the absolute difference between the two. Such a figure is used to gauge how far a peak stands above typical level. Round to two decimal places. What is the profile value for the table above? 0.39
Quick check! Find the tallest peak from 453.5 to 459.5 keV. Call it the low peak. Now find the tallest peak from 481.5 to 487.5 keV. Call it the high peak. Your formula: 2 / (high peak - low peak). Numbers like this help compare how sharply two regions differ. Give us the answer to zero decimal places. 4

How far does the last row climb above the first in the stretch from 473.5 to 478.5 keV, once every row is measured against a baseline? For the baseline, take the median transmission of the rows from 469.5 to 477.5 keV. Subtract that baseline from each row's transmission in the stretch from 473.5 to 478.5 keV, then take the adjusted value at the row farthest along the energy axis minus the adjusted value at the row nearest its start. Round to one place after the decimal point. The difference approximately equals 0.3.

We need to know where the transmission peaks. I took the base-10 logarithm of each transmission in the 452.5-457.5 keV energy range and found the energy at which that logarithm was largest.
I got 453.0 keV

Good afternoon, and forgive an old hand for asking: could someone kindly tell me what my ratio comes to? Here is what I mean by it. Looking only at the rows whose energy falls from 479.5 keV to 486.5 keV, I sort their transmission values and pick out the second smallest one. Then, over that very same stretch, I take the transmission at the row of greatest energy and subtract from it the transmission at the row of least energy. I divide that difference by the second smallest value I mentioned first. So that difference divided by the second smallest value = 0.14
